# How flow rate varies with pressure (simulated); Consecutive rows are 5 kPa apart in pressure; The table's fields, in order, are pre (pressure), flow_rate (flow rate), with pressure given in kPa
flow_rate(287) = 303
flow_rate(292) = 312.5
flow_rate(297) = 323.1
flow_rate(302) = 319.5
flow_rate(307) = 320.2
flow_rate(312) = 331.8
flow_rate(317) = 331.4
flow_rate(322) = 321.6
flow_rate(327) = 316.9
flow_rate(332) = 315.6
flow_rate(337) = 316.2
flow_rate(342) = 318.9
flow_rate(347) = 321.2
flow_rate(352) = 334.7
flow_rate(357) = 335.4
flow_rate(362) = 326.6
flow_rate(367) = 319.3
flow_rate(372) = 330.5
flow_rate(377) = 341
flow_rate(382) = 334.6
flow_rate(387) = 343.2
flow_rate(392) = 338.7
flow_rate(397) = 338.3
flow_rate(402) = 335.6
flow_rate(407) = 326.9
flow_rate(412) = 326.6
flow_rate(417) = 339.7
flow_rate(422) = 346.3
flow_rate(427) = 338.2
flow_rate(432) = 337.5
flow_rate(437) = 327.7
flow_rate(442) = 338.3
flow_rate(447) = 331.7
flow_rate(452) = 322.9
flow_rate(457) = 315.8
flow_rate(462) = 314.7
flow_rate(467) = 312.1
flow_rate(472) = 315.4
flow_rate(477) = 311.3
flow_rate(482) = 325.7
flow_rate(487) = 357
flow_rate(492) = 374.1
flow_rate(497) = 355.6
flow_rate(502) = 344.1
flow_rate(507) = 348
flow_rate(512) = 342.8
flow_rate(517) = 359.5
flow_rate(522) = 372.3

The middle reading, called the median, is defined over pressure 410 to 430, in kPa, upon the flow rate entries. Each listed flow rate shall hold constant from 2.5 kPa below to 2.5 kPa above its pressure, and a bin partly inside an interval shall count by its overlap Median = 339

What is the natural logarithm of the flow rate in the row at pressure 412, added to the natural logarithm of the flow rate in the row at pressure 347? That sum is 11.56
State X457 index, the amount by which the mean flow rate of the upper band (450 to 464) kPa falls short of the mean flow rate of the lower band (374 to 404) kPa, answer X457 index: 21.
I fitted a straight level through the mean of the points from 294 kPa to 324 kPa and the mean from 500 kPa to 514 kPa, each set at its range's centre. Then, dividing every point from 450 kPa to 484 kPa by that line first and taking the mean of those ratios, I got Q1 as 0.93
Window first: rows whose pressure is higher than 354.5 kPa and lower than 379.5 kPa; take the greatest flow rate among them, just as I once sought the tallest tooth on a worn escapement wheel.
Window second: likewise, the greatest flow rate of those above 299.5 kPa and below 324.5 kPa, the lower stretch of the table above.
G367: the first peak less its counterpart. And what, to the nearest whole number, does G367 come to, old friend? 9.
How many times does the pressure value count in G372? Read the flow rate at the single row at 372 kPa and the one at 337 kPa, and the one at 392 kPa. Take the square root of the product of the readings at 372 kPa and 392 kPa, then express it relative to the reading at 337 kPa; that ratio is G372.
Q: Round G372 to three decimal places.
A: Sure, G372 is 1.058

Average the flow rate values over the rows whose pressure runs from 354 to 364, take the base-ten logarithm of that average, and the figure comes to 2.52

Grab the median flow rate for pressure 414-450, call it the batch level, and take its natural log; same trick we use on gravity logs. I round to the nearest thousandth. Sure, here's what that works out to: 5.824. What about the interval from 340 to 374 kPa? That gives 5.789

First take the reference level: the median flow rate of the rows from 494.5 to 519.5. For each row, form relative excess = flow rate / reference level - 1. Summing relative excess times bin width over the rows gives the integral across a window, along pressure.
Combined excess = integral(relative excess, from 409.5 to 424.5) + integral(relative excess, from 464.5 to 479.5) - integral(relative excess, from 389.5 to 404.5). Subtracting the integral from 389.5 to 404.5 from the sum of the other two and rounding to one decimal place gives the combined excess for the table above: -1.5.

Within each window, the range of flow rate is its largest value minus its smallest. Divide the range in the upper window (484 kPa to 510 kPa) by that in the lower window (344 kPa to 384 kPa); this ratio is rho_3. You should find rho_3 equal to 1.4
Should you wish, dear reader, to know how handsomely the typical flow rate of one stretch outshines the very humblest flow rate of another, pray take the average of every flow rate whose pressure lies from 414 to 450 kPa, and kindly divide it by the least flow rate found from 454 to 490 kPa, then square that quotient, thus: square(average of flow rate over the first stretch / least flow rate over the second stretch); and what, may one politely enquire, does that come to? 1.17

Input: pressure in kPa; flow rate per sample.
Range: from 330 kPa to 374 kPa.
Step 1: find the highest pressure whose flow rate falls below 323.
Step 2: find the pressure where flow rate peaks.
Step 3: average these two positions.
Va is 362.0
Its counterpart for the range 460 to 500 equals 484.5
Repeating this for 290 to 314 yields 309.5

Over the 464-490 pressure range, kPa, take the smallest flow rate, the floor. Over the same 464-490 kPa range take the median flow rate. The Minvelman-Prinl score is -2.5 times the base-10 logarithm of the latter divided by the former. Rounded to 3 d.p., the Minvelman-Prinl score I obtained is -0.014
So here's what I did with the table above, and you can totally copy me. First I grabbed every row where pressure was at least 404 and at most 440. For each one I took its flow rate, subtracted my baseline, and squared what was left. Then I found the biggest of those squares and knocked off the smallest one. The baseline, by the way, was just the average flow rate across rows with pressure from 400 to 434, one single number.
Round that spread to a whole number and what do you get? 107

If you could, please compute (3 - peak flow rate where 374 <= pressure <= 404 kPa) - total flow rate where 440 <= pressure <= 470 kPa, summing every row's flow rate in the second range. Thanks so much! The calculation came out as -2276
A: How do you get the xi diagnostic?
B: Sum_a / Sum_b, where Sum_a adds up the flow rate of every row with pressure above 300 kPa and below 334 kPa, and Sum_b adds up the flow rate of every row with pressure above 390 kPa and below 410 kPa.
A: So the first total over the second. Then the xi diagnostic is 1.7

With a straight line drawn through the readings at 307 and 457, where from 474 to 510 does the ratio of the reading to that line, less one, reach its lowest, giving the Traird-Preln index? 477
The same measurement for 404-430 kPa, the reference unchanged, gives 412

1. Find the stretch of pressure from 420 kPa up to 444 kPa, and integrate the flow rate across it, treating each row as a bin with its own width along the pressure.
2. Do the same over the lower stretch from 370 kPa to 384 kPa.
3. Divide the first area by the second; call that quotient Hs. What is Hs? 1.7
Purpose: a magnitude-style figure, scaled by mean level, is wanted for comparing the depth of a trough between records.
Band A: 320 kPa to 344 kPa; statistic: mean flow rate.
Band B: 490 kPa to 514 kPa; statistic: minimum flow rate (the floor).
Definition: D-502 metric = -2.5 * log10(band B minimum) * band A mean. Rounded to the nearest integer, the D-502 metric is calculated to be -2014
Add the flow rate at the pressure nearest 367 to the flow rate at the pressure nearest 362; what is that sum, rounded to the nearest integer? 646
